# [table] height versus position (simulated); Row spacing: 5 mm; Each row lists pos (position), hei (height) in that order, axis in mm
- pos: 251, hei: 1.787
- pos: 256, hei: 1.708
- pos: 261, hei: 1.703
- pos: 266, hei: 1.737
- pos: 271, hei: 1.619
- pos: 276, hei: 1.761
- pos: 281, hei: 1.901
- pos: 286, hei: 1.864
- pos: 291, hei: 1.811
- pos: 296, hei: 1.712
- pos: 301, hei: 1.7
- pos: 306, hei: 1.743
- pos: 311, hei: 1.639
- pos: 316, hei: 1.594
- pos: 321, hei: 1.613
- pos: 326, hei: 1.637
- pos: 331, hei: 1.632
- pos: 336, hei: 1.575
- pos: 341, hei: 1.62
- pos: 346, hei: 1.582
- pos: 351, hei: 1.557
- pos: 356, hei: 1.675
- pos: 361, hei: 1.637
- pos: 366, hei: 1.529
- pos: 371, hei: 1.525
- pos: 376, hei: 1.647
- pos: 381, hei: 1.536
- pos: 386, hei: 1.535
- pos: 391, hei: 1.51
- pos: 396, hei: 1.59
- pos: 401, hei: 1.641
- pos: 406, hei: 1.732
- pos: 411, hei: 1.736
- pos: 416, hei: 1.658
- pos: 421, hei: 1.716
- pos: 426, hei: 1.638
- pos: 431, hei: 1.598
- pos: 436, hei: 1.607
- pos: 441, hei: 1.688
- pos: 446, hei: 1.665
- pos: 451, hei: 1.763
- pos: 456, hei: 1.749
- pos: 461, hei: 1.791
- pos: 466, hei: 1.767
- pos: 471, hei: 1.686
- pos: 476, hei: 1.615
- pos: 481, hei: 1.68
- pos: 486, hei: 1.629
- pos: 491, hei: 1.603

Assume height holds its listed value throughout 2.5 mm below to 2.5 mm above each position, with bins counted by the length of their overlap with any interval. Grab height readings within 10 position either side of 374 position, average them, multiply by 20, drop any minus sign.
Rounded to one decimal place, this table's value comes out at 31.2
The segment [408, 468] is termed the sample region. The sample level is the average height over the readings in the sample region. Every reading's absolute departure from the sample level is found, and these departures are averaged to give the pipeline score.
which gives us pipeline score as 0.056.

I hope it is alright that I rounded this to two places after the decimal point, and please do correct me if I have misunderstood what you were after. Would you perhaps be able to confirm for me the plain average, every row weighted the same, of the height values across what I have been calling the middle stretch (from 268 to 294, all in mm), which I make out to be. 1.79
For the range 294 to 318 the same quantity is 1.68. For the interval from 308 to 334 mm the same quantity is 1.62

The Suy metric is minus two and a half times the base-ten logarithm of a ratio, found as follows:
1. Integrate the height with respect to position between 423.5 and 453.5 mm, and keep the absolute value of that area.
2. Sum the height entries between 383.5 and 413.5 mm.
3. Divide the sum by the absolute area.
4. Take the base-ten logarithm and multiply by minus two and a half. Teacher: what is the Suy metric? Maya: 1.771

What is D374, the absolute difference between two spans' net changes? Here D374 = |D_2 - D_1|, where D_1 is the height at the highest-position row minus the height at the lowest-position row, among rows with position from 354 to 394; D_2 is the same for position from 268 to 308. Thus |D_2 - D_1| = 0.289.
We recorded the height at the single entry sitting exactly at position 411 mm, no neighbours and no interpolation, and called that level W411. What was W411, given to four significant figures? 1.736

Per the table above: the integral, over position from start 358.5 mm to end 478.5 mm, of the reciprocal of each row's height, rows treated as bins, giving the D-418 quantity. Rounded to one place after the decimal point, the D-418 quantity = 73.0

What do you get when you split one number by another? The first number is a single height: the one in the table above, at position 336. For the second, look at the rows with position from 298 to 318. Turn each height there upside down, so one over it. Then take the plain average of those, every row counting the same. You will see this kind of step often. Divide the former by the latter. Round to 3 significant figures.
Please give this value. 2.63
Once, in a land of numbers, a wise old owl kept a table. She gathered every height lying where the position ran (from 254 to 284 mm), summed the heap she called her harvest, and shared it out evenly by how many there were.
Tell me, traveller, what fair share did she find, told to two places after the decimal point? 1.74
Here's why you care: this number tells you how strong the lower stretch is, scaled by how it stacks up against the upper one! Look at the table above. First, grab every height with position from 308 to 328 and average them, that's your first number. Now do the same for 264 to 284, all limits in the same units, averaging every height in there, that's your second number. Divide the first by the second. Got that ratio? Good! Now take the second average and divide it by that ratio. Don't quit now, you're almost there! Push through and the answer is 1.90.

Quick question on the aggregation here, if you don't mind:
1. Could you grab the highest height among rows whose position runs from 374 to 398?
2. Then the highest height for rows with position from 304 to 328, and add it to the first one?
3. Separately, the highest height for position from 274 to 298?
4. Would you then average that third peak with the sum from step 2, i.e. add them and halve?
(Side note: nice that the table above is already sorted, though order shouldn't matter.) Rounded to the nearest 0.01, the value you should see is 2.65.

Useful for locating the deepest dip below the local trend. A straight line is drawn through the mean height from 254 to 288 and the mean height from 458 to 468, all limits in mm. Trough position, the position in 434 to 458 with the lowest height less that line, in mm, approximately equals 436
